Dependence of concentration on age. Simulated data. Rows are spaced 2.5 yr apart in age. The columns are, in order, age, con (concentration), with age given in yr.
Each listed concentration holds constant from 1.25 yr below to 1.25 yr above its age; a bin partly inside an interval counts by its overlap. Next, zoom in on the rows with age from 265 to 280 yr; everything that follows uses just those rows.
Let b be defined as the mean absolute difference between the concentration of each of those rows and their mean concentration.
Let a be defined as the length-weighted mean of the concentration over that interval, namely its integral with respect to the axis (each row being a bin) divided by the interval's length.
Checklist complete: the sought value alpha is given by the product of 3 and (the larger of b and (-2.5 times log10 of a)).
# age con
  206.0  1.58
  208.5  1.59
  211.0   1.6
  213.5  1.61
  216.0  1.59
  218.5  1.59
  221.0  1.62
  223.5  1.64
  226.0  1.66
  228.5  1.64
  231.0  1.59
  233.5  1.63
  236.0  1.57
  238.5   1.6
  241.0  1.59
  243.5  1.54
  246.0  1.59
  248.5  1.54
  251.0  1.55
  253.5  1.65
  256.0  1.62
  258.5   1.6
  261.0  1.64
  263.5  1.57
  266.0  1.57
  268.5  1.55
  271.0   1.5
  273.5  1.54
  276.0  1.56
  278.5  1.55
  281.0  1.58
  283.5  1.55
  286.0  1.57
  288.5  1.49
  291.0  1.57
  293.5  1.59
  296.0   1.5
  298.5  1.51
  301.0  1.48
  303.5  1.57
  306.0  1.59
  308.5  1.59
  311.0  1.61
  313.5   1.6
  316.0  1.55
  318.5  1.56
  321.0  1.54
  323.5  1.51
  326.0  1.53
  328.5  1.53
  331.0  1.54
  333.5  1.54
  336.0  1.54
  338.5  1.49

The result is 0.050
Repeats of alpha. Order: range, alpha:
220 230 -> 0.030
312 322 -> 0.056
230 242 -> 0.046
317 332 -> 0.035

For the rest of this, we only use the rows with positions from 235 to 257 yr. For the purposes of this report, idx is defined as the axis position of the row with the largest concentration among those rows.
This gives 253.5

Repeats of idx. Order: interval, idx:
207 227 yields 226.0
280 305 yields 293.5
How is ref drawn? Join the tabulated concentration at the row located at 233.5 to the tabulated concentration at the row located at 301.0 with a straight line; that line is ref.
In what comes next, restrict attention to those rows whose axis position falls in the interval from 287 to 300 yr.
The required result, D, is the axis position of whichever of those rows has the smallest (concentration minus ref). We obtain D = 288.5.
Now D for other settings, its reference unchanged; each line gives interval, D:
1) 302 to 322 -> 303.5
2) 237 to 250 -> 243.5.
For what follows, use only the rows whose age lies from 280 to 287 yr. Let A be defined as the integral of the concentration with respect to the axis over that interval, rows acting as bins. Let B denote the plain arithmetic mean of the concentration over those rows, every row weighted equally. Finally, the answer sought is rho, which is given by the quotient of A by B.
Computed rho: 7.0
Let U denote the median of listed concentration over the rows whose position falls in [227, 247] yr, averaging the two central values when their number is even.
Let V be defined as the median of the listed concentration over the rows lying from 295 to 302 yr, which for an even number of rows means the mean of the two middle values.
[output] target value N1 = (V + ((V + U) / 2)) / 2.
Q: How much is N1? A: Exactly 1.52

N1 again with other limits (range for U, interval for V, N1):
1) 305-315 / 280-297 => 1.58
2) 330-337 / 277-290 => 1.55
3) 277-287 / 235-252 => 1.57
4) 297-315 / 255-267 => 1.60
